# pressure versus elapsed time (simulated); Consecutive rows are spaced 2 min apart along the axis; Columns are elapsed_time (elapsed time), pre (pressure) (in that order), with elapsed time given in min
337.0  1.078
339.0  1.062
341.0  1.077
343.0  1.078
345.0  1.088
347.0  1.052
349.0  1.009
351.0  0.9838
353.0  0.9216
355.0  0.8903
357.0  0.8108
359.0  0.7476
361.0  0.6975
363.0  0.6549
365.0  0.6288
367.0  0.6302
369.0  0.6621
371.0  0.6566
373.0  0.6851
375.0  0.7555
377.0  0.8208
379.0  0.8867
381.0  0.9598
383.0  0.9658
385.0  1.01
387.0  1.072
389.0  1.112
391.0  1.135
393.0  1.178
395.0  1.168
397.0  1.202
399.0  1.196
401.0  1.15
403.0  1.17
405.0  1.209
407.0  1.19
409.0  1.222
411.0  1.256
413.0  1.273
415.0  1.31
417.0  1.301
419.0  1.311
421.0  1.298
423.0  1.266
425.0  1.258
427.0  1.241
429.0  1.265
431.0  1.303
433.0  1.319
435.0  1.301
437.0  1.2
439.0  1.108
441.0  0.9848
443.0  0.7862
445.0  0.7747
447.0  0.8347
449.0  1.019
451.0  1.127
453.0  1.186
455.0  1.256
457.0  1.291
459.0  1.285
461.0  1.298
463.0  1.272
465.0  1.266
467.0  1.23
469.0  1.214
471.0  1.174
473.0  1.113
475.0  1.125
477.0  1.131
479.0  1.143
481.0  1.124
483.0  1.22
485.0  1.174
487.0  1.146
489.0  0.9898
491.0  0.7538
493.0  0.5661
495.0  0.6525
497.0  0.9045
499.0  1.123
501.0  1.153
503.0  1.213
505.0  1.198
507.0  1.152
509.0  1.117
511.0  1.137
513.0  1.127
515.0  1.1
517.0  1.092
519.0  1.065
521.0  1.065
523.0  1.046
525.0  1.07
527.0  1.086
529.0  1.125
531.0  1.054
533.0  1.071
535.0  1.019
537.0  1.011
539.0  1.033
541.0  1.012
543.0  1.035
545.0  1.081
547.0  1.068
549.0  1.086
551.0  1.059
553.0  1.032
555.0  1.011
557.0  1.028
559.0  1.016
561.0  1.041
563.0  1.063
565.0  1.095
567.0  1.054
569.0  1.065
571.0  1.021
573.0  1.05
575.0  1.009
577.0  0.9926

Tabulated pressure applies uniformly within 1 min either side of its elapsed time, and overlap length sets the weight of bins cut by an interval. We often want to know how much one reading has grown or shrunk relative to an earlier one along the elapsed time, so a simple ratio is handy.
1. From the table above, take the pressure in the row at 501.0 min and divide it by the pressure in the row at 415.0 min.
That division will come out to 0.88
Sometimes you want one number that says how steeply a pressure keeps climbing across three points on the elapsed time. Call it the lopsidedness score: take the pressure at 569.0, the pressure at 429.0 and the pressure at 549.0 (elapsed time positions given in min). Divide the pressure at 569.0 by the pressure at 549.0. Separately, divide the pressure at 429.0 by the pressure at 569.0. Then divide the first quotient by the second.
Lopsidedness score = 0.83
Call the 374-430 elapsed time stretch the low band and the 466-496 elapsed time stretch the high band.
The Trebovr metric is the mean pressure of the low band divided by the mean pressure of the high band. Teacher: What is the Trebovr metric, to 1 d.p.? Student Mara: 1.1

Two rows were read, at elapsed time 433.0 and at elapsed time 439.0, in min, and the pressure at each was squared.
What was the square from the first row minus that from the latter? 0.51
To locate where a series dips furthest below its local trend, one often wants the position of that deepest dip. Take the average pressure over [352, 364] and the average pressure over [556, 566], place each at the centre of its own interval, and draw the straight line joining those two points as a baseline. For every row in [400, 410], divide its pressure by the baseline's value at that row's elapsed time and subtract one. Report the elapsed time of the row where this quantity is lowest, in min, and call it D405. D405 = 401.0 min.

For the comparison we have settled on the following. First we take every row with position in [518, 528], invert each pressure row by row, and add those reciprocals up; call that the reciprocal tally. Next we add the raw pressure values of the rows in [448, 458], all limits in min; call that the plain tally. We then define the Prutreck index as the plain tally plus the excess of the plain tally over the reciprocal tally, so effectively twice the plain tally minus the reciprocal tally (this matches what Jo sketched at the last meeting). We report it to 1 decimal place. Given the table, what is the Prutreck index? 7.1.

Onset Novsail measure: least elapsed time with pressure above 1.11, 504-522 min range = 505.0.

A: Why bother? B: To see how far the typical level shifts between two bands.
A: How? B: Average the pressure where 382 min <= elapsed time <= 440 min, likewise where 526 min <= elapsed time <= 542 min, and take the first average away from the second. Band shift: -0.16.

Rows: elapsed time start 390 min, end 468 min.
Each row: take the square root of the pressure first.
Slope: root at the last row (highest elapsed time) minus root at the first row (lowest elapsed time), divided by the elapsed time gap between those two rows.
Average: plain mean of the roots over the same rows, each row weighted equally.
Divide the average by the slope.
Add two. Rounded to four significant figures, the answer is 1897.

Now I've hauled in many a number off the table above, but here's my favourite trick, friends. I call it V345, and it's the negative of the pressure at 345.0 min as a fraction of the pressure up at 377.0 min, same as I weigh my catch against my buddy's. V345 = -1.3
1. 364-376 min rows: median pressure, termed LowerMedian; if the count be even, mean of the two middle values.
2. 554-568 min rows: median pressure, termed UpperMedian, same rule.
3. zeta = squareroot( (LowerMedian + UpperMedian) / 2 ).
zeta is 0.92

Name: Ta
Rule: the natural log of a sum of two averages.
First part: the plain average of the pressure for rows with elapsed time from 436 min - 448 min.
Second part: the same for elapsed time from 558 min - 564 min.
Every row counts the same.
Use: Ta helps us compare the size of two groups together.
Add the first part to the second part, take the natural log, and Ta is 0.69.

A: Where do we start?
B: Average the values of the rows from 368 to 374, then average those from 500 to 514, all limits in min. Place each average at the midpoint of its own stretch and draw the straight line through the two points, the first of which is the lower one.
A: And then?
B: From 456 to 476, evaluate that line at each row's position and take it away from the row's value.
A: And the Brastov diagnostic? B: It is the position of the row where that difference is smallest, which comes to 473.0 min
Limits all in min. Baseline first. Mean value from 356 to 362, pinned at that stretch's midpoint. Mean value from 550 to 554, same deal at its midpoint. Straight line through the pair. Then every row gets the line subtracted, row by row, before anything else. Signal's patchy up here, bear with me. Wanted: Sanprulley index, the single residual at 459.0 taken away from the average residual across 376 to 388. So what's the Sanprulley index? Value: -0.2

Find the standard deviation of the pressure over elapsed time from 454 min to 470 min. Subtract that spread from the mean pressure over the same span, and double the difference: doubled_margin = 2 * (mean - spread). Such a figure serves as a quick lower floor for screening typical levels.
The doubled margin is 2.47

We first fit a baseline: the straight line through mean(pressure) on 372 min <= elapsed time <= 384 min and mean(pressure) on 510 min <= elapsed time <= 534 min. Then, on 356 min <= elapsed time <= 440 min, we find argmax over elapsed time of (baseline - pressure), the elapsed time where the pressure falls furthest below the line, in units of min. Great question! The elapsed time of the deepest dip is 367.0 min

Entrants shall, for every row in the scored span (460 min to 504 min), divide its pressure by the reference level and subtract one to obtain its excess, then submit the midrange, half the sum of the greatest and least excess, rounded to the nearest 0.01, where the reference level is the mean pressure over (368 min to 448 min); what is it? -0.15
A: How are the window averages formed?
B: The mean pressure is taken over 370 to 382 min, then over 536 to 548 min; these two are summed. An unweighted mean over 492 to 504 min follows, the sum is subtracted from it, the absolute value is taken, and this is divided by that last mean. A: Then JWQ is 1.0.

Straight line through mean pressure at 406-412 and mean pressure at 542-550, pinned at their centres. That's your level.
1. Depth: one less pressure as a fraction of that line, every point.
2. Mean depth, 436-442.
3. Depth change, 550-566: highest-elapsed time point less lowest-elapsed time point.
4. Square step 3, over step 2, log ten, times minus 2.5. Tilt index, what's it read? 3.7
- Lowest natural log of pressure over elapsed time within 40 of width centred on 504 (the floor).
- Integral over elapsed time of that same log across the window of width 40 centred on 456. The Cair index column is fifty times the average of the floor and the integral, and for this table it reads 94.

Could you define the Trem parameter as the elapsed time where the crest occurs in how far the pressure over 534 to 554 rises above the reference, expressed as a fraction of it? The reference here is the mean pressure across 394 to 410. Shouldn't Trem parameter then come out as 549.0 min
